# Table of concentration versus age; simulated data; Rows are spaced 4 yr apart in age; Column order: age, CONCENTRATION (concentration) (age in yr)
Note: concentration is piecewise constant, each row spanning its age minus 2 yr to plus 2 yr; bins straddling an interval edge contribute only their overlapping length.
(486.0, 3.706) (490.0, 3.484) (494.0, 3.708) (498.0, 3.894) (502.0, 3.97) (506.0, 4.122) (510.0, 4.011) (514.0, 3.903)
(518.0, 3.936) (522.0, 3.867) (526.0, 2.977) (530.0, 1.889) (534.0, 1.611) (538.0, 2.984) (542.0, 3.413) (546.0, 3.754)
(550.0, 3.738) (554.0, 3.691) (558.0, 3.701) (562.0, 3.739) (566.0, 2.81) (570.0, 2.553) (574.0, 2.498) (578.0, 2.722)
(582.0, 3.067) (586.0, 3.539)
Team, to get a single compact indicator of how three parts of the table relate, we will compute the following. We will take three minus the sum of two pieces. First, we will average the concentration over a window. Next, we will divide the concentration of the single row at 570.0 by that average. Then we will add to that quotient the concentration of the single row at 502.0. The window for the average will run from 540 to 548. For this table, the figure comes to -1.68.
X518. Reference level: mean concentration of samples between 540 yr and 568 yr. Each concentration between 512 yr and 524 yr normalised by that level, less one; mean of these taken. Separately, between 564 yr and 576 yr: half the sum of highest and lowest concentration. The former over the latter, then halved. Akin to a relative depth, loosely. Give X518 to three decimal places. 0.019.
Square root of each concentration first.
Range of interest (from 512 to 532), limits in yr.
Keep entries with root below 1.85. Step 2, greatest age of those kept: 530.0 yr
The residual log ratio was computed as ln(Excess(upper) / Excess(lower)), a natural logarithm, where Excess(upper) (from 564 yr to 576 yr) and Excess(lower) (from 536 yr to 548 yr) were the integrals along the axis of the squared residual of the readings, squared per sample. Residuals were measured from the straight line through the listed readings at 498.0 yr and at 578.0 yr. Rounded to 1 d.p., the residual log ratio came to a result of -1.0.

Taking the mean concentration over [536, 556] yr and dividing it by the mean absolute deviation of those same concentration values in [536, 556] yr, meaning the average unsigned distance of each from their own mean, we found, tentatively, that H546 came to 14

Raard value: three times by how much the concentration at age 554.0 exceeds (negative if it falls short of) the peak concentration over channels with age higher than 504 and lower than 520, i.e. -1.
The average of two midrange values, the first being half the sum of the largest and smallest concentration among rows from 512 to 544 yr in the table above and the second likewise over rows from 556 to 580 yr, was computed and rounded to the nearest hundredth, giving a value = 2.95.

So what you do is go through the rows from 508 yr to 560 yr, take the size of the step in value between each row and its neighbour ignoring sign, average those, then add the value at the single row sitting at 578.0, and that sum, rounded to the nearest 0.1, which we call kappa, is 3.1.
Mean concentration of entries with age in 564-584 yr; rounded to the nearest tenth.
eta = 2.7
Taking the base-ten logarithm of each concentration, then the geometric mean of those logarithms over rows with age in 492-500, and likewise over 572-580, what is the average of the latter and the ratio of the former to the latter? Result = 0.90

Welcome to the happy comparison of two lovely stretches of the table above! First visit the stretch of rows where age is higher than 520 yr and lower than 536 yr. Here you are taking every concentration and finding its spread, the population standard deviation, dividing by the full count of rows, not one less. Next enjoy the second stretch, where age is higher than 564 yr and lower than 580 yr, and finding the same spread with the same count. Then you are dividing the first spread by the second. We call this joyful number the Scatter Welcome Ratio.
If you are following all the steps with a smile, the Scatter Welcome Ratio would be 7.1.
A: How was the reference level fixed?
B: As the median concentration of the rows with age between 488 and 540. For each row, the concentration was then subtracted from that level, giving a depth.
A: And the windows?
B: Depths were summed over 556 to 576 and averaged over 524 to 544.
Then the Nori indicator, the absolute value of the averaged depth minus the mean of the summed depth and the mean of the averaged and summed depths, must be 2.1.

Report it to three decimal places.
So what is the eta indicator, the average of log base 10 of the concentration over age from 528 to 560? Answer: 0.472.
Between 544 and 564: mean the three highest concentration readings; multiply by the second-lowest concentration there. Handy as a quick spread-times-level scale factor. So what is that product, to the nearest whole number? 14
